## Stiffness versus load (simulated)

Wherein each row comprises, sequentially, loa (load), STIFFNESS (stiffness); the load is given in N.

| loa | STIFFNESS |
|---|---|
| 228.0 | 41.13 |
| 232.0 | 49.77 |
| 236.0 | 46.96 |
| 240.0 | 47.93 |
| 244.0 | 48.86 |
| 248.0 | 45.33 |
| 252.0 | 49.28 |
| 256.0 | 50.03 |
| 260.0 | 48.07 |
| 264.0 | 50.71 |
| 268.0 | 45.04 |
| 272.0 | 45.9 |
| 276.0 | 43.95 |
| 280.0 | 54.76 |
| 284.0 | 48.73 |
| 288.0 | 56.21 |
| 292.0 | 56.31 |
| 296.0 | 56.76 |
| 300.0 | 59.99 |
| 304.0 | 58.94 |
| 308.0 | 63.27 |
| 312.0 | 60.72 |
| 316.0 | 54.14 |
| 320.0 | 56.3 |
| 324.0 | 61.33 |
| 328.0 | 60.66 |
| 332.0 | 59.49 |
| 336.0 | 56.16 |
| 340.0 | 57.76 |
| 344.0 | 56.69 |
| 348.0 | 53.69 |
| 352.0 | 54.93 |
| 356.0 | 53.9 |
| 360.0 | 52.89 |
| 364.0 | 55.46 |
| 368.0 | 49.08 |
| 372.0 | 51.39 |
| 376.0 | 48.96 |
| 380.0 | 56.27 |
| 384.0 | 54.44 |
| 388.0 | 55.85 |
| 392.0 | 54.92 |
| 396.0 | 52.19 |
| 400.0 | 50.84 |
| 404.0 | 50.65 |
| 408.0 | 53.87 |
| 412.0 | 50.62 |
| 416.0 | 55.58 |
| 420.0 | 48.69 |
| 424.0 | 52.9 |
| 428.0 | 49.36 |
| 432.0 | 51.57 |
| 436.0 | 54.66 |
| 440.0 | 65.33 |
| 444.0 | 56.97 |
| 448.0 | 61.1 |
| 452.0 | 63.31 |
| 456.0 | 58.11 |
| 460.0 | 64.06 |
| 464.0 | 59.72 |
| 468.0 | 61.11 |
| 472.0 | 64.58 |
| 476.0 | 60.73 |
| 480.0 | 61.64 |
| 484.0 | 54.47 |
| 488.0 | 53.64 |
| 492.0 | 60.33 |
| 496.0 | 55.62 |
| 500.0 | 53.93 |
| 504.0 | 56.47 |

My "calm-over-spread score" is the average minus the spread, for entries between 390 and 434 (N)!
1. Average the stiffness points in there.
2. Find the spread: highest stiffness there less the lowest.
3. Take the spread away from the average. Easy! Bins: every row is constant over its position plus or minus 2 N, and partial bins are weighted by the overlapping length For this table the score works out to 45.0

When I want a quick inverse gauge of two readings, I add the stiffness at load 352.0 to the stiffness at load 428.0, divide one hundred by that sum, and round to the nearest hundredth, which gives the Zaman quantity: 0.96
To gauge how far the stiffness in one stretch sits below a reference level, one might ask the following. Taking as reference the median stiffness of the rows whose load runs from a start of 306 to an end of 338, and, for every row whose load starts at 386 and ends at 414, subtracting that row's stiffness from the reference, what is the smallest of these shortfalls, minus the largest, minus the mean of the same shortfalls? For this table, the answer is -12.6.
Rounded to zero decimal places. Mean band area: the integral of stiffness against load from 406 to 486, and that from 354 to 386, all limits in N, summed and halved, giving 3142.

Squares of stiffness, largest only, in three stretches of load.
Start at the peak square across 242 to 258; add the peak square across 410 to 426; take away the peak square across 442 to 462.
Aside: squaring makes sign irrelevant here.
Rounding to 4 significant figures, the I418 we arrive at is 1488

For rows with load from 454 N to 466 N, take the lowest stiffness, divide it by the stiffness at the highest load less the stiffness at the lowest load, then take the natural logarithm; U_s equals 3.6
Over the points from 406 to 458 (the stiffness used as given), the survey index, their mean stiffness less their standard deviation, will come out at 50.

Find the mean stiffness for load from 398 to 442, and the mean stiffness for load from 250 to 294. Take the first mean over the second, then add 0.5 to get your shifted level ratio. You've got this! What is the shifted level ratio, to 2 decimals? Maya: 1.56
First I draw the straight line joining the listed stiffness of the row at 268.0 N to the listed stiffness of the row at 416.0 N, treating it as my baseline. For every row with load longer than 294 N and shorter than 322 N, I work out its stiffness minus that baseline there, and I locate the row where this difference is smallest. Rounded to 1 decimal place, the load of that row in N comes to 316.0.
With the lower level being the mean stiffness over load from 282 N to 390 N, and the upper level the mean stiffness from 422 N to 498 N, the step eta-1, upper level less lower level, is 2.4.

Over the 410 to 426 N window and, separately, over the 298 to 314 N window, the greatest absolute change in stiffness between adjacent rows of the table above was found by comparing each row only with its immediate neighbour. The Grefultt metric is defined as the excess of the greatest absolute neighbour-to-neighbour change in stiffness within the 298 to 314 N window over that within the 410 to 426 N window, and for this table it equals -2.6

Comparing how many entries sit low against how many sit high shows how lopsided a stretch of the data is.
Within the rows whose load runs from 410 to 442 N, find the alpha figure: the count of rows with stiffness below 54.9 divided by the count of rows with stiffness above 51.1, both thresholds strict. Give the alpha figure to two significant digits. 1.2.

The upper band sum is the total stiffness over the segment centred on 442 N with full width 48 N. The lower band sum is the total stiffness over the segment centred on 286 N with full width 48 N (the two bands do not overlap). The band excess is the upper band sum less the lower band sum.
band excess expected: 45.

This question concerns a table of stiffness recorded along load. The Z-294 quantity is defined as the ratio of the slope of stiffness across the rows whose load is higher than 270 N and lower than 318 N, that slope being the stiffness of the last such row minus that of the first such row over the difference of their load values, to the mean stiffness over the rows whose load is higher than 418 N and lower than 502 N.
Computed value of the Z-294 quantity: 0.0032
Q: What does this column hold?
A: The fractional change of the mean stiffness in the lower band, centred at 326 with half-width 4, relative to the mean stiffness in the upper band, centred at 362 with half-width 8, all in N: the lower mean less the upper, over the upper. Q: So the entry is 0.15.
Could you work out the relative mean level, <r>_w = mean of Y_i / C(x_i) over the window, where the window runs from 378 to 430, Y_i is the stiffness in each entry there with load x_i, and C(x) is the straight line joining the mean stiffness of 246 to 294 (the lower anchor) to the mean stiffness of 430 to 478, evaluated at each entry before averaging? 0.92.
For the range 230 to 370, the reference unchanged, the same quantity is 1.04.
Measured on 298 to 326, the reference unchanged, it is 1.14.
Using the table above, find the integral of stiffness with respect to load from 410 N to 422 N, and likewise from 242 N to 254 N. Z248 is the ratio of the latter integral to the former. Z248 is 0.93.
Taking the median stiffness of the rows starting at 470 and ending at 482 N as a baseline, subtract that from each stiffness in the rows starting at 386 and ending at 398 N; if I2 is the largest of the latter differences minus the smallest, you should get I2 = 3.7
